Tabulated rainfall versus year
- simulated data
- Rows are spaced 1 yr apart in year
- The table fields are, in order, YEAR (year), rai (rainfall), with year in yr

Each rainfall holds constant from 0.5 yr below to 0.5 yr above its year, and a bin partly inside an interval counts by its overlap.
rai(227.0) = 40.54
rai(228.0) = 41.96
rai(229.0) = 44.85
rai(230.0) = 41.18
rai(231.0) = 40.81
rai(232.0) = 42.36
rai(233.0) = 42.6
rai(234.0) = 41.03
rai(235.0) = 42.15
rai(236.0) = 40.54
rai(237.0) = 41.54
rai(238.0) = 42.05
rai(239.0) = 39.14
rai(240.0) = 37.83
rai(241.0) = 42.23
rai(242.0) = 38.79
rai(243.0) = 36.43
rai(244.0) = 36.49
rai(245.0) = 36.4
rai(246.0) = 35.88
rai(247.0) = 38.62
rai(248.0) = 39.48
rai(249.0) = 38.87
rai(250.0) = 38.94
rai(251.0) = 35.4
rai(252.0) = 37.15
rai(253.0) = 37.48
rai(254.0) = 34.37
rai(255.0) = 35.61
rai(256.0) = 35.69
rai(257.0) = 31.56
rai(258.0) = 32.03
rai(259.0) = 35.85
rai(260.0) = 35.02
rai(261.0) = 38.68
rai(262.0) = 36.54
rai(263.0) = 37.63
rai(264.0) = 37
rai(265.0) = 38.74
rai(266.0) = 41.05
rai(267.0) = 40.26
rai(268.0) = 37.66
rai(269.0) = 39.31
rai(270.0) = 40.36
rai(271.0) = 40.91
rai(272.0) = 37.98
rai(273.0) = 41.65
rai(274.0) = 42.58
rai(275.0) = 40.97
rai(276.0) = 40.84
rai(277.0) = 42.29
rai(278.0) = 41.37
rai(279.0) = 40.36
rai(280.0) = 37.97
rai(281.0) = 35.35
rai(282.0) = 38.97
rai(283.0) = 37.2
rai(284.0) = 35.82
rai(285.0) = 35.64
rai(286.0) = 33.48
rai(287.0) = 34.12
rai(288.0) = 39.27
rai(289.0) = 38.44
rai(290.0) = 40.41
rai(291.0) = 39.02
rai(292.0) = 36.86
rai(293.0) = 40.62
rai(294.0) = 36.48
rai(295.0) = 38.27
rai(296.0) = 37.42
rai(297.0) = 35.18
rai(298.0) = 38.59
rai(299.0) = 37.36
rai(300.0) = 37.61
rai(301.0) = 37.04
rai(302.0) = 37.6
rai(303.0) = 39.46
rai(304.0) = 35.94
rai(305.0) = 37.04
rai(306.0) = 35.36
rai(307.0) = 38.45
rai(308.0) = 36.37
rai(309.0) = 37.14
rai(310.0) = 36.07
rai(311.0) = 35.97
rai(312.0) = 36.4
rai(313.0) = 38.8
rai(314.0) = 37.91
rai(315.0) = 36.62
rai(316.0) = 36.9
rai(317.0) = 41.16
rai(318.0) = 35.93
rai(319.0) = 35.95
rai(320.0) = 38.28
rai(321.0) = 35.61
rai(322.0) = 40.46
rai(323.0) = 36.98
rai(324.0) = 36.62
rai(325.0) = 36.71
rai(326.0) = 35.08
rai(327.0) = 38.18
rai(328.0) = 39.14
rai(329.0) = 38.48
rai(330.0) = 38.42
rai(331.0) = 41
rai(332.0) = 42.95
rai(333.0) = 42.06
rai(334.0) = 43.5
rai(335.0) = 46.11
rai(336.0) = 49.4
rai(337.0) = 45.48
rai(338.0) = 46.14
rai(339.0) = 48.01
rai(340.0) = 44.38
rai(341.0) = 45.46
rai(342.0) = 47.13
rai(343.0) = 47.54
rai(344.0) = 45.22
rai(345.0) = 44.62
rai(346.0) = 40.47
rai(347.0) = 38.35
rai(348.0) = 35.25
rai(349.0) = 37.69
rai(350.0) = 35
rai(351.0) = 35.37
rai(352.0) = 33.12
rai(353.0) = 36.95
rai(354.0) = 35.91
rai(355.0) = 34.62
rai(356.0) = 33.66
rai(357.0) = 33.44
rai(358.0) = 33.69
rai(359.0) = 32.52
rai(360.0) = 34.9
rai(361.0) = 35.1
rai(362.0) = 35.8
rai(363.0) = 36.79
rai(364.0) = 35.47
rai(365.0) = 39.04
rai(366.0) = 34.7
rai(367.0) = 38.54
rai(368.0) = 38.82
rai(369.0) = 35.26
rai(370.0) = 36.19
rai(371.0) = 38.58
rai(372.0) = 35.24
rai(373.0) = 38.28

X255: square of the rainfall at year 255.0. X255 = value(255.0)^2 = 1268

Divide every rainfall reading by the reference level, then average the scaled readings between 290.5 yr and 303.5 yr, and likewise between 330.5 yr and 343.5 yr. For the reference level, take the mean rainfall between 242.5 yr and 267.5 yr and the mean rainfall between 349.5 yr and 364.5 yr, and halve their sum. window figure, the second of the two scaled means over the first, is 1.20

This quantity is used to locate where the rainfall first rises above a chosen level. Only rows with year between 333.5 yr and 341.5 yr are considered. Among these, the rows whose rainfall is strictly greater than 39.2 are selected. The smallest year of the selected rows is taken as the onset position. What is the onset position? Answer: 334.0 yr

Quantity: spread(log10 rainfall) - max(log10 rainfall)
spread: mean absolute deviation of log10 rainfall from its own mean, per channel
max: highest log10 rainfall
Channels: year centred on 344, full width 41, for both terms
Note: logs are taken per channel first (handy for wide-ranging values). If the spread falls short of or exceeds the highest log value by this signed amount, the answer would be -1.65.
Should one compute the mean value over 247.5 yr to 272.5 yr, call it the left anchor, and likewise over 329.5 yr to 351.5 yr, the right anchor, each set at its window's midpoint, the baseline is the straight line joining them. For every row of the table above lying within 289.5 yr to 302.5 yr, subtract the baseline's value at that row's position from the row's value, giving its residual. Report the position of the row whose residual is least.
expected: 297.0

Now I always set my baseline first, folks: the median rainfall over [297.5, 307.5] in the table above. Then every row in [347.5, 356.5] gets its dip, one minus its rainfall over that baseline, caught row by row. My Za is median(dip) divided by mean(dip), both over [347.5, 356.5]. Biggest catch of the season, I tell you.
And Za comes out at 1.0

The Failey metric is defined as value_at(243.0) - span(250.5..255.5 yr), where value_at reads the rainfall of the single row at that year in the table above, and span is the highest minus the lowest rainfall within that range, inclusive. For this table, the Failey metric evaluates 33.3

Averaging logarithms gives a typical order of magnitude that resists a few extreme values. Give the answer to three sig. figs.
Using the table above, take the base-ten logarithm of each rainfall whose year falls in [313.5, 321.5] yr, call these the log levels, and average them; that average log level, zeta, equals 1.57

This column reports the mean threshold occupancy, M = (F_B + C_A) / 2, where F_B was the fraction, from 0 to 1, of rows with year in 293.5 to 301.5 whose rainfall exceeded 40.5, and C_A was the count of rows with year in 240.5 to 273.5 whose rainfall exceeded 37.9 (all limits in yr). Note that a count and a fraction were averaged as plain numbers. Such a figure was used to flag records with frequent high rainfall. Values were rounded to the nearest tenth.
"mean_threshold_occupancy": 7.5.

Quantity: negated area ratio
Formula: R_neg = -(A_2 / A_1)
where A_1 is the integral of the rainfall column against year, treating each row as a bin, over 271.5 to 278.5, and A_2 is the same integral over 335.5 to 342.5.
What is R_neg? -1.13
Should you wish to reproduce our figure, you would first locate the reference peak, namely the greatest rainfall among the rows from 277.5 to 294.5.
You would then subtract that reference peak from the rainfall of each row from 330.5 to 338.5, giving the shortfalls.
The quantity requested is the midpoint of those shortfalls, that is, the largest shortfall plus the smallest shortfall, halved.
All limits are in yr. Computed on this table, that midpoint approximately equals 3.8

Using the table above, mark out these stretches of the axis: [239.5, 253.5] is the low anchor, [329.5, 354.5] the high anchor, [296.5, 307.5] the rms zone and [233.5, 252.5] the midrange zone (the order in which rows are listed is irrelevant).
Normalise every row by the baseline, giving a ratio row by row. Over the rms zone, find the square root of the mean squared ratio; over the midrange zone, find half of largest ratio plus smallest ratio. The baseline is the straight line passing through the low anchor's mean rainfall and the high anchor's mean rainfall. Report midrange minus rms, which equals 0.10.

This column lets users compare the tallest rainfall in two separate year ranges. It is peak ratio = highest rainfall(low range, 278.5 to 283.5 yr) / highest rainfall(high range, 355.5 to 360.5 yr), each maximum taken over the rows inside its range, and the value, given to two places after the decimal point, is 1.16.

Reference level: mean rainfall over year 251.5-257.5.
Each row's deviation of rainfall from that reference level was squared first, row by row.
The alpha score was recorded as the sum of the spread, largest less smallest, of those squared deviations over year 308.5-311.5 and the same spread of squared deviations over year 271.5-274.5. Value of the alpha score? 49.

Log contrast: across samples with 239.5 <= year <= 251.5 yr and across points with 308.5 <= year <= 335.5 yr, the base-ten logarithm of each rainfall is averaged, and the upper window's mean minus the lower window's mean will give 0.01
